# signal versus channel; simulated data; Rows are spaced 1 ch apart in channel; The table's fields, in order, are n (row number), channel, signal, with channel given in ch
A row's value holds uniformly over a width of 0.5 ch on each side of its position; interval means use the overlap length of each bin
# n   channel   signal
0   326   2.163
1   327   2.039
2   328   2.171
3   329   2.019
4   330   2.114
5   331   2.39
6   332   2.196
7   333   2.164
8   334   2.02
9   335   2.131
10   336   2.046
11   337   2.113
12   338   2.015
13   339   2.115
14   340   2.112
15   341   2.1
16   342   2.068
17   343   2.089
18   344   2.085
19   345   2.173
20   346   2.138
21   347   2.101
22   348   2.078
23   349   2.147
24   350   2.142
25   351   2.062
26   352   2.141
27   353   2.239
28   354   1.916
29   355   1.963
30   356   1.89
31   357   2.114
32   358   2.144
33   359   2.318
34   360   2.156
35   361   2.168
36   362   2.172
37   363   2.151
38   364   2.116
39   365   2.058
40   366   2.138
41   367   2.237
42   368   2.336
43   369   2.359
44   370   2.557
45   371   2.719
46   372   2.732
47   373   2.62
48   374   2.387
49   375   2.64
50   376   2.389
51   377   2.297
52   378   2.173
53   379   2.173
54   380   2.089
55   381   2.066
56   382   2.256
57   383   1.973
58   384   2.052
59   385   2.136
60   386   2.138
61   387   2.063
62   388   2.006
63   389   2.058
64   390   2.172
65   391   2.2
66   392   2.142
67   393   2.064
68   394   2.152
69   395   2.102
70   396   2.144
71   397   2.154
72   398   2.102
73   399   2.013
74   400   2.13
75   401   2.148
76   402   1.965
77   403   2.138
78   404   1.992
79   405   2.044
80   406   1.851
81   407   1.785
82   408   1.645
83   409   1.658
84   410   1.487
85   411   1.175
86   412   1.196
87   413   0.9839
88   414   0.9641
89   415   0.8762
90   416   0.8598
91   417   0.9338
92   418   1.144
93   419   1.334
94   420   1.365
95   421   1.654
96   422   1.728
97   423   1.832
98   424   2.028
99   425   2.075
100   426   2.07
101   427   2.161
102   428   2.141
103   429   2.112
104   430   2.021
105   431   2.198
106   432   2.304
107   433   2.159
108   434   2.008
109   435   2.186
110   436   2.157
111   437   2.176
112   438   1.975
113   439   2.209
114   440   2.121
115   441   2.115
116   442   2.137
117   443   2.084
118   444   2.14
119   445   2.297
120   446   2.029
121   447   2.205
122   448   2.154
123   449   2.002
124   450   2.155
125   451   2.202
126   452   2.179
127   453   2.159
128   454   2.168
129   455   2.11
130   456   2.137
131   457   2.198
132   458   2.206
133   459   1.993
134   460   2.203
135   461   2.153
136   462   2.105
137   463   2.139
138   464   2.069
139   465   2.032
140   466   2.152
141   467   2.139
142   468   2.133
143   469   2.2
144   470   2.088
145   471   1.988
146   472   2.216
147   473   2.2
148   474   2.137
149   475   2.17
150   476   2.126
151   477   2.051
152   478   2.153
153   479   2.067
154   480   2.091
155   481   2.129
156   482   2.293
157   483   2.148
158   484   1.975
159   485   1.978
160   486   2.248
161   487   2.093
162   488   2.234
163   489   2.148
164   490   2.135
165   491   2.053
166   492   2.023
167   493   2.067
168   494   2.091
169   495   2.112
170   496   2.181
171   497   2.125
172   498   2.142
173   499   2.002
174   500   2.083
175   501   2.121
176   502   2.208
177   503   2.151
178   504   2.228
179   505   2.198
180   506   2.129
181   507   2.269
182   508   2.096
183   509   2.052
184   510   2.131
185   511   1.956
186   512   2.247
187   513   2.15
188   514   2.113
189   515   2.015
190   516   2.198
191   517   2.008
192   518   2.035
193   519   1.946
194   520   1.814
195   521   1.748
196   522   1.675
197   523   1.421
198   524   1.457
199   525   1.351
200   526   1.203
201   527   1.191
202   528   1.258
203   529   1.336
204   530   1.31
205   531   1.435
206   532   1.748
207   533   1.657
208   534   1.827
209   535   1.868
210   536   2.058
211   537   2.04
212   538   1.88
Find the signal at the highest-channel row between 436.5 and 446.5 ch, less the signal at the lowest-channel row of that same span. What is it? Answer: -0.1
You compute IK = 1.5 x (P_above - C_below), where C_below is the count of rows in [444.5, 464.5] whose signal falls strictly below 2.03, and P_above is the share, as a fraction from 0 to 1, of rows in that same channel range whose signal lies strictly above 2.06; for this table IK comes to -3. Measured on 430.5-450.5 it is -5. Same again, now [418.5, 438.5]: -13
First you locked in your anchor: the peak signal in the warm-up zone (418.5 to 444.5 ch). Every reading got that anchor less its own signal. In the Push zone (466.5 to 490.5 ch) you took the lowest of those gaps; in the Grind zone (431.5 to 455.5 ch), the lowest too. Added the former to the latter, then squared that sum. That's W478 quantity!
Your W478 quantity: 0.000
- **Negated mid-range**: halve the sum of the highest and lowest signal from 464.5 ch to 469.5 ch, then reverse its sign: -2.12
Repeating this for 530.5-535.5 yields -1.65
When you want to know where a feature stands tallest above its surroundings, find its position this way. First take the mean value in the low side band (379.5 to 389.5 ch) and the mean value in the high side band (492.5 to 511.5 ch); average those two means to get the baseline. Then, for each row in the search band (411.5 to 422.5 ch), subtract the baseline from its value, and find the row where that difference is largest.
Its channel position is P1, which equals 422 ch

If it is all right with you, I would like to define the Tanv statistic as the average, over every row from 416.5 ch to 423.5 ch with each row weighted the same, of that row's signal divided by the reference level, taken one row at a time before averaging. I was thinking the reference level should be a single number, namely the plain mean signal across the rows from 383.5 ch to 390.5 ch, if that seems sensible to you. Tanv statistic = 0.68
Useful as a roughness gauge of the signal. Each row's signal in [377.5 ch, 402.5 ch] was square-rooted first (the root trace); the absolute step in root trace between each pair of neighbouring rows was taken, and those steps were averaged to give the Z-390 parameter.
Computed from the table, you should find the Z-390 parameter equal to 0.027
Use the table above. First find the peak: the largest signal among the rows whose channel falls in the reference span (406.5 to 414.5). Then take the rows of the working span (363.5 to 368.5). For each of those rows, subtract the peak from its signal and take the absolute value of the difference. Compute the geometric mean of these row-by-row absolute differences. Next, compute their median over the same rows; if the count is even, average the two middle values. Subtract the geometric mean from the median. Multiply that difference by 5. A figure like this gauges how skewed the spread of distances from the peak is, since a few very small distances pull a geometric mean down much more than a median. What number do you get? -0.14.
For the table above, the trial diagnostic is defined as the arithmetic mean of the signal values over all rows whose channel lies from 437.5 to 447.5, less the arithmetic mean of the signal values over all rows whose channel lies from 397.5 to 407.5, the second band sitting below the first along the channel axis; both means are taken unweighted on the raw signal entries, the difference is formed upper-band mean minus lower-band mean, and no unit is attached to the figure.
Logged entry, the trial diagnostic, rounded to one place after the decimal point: 0.1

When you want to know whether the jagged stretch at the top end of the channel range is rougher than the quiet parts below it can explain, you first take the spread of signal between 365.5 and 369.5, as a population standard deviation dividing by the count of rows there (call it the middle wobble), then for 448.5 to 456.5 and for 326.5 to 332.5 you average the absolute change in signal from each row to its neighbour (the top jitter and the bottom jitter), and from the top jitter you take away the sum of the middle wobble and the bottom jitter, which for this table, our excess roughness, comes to -0.21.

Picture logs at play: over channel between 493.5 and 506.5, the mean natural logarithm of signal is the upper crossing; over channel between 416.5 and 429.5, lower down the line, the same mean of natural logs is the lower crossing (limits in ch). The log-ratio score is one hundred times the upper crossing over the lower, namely 146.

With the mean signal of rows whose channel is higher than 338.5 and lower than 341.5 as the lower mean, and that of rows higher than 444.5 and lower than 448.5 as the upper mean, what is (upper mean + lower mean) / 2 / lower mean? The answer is 1.01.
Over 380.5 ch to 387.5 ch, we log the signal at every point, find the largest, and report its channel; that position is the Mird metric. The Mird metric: 382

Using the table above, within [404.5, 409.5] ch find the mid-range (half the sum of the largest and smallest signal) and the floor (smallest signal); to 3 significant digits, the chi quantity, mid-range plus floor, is 3.49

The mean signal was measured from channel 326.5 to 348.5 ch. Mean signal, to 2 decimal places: 2.11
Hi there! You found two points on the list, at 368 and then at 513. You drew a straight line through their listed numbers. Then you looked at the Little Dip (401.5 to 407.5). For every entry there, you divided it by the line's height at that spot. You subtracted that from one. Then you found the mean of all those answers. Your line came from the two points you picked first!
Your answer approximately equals 0.14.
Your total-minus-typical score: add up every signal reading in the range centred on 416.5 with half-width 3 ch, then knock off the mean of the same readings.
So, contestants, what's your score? 5.1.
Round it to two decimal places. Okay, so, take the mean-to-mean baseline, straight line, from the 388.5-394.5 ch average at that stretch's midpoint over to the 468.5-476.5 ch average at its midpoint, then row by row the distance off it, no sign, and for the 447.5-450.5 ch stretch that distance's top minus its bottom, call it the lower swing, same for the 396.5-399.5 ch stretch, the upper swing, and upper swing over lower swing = 0.81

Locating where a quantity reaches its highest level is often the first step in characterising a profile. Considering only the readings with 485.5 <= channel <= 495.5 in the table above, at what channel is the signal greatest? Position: 486 ch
